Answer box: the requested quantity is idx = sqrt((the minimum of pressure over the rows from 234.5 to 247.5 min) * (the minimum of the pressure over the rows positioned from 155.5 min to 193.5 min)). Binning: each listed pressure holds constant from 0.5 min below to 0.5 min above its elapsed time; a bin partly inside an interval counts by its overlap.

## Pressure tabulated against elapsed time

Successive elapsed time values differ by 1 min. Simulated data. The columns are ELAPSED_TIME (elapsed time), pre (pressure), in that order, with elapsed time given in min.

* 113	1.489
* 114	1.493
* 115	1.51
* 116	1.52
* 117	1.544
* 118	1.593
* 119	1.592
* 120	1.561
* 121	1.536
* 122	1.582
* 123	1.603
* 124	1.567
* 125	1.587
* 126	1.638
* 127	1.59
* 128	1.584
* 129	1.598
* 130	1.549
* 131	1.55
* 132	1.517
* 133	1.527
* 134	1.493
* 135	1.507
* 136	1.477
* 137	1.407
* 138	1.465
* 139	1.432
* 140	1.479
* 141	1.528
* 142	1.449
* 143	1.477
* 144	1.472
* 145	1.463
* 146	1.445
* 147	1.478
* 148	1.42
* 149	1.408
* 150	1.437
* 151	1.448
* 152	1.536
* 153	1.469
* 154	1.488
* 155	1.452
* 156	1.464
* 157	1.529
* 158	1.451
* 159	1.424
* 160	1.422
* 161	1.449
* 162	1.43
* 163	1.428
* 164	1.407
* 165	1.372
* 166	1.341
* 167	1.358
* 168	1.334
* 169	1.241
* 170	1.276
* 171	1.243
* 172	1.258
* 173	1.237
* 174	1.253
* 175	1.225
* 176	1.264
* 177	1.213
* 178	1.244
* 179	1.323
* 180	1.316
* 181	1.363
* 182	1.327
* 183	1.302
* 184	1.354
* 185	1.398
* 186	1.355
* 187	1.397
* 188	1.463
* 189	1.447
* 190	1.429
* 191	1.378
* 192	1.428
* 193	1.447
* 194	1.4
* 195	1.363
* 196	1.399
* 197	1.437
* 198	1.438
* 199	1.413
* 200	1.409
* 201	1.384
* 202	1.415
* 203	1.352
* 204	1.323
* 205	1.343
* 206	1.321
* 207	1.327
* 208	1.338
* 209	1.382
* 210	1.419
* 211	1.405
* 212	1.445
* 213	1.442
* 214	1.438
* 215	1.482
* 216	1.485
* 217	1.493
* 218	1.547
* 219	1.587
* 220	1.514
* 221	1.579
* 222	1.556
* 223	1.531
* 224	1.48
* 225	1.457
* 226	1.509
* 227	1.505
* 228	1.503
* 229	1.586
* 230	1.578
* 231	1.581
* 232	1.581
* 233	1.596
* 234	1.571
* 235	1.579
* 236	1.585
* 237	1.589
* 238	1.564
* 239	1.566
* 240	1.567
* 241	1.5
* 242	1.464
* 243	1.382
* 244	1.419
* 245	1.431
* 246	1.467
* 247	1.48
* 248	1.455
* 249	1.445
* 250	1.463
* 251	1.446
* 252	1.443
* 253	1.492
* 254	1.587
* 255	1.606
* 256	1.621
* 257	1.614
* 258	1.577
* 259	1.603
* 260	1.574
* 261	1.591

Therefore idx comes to 1.29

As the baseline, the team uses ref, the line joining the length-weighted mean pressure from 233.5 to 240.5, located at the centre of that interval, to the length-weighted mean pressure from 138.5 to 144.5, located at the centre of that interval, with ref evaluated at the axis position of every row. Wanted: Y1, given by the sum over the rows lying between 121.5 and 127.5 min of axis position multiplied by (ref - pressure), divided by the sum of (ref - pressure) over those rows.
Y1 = 124.6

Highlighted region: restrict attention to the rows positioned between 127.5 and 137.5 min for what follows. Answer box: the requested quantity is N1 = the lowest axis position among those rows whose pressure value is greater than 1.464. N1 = 128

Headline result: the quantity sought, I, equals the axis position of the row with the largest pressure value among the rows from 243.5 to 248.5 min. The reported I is 247 min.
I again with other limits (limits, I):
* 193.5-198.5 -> 198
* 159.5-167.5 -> 161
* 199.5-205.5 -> 202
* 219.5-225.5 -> 221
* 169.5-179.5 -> 179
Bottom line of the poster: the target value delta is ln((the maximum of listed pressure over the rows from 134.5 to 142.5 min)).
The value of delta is 0.42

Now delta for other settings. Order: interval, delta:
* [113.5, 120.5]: 0.47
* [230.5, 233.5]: 0.47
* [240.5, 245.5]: 0.41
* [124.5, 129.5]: 0.49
